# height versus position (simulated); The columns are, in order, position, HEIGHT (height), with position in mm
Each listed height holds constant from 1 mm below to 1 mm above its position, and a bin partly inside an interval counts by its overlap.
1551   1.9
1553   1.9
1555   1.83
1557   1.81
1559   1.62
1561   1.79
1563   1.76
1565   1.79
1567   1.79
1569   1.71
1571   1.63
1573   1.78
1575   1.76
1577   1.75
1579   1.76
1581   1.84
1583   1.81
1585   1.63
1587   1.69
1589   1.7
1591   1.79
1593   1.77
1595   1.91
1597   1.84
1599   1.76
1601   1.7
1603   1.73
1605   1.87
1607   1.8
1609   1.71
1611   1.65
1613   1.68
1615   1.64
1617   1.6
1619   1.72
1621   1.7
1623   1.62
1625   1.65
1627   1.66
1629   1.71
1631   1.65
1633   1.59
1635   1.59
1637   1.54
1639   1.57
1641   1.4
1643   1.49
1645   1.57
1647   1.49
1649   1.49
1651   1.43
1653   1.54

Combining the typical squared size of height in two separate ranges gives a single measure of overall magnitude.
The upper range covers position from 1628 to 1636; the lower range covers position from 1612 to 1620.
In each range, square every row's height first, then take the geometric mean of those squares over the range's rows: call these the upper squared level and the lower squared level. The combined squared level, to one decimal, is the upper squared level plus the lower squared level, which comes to 5.4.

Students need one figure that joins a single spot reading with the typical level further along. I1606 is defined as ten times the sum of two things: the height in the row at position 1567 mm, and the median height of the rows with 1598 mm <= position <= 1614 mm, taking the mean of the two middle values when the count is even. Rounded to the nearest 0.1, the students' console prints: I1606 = 35.1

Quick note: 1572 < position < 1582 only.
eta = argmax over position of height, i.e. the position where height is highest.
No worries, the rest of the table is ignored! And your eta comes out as 1581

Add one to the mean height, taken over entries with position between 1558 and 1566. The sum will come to 2.74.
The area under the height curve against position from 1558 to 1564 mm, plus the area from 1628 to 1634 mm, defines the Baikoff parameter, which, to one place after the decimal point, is 20.2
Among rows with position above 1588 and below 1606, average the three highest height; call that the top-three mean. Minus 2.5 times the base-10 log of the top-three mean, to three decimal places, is -0.682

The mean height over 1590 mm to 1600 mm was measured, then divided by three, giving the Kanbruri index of 0.60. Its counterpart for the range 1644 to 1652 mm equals 0.50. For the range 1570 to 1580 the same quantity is 0.58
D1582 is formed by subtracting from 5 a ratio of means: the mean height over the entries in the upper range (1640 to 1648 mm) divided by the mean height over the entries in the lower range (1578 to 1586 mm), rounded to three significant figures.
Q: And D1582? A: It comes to 4.15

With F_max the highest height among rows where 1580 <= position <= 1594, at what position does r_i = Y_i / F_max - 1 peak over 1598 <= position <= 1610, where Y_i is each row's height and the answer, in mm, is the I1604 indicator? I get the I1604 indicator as 1605 mm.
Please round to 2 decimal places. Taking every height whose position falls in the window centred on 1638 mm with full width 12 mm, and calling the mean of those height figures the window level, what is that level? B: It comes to 1.53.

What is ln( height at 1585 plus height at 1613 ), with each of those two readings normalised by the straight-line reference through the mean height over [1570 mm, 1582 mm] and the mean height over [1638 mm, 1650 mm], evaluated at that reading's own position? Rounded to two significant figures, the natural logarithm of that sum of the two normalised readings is 0.69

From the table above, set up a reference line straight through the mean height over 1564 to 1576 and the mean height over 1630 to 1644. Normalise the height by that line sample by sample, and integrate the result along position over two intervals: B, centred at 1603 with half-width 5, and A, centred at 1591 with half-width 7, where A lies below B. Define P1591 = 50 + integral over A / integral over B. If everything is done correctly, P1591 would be 51.4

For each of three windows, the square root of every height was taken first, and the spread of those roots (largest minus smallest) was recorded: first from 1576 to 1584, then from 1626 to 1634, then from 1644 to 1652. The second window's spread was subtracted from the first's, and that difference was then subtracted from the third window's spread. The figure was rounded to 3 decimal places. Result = 0.070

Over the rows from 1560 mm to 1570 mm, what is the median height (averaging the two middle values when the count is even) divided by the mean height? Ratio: 1.01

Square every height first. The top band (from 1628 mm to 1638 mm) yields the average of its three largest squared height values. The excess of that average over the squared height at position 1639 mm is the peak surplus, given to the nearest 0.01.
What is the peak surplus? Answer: 0.26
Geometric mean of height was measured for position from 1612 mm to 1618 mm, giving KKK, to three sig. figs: 1.64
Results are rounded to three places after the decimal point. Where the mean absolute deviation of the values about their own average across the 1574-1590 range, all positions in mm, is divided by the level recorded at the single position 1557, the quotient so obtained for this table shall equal 0.029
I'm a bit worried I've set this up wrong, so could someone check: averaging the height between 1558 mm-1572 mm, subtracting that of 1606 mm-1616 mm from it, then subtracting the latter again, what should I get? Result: -1.66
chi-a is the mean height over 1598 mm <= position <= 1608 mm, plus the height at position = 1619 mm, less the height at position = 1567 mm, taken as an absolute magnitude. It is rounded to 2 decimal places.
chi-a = 1.70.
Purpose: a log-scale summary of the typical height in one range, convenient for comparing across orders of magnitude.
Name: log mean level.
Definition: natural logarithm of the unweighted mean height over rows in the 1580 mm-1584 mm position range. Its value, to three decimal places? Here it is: 0.602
